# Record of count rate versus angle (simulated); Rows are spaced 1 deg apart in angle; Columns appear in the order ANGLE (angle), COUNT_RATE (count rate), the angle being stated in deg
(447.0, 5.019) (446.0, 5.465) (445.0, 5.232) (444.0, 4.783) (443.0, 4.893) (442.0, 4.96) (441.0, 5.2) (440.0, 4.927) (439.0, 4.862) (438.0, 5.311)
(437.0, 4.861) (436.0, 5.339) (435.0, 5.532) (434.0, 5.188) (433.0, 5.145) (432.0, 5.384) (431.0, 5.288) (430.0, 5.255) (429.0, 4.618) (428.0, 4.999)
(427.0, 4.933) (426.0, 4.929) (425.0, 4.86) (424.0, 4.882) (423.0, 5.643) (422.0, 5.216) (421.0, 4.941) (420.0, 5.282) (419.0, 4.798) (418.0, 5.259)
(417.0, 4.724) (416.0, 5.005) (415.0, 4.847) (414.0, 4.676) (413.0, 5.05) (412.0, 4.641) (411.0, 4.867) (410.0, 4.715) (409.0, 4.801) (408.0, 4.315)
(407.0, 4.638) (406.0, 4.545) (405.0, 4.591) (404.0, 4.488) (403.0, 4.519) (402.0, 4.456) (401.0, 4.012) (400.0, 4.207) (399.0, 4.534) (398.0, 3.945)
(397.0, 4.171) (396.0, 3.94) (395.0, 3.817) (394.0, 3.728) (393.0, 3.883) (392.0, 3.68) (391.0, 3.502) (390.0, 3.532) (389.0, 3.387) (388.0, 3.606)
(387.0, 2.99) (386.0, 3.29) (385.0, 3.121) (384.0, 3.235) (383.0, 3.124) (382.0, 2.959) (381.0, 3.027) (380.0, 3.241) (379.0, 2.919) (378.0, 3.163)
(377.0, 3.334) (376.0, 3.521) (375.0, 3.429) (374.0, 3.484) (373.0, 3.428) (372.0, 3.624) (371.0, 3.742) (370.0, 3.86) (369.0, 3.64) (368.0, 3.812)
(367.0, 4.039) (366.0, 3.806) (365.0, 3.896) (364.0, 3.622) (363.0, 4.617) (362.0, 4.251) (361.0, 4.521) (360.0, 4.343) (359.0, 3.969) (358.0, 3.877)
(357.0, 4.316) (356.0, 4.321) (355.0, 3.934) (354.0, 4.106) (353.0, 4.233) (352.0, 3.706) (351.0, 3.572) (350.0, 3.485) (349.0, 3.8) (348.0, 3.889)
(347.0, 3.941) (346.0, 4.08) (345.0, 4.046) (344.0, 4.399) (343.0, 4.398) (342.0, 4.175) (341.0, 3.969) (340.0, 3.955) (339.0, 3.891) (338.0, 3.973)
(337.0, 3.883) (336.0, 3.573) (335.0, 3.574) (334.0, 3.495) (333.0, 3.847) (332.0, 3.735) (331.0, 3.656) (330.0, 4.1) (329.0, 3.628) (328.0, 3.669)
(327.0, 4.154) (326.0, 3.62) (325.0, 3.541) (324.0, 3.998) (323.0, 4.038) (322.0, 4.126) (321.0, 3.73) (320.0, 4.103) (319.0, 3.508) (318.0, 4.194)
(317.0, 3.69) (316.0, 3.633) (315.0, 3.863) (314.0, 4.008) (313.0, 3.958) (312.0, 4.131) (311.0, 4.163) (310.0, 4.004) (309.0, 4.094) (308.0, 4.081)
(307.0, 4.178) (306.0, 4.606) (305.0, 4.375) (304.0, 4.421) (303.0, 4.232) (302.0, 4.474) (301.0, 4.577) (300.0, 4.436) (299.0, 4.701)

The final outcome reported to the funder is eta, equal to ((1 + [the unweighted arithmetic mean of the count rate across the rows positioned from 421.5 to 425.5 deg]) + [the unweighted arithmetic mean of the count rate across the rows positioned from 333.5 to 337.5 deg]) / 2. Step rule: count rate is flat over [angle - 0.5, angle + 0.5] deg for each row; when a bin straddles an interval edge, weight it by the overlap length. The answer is 4.9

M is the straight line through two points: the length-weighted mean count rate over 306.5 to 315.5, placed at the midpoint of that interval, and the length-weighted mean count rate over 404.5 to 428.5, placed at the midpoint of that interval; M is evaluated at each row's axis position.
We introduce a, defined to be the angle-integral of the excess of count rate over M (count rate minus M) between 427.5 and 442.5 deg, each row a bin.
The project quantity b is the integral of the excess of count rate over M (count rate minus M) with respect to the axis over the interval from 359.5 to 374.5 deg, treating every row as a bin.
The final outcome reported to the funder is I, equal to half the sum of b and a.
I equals -4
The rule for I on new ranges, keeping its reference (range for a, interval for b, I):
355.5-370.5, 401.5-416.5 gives -4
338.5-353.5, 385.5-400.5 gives -10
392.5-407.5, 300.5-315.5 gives -3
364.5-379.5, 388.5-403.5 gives -13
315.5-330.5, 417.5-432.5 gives -1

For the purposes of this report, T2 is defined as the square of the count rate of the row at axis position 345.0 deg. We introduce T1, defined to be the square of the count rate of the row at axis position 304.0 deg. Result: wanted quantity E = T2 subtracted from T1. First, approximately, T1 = 19.5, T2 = 16.4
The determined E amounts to 3.2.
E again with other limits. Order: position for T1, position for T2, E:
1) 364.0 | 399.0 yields -7.4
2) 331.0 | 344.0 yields -6.0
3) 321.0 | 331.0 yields 0.5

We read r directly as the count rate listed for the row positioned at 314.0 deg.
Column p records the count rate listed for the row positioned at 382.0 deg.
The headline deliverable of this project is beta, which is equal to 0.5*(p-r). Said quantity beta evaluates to -0.5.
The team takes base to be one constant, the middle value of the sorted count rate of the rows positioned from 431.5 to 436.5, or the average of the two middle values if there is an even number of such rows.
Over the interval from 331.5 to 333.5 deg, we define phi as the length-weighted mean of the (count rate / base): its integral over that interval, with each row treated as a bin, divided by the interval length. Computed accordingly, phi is 0.71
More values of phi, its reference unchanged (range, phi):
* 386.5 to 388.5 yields 0.62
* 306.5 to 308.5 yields 0.77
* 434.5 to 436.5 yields 1.02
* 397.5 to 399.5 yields 0.79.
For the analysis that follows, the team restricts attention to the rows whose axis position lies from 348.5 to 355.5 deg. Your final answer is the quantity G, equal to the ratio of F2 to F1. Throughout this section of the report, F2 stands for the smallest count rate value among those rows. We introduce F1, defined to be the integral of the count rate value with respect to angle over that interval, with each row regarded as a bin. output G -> 0.13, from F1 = 27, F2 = 3.485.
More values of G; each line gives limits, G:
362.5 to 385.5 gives 0.04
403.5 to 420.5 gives 0.05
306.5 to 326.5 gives 0.04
